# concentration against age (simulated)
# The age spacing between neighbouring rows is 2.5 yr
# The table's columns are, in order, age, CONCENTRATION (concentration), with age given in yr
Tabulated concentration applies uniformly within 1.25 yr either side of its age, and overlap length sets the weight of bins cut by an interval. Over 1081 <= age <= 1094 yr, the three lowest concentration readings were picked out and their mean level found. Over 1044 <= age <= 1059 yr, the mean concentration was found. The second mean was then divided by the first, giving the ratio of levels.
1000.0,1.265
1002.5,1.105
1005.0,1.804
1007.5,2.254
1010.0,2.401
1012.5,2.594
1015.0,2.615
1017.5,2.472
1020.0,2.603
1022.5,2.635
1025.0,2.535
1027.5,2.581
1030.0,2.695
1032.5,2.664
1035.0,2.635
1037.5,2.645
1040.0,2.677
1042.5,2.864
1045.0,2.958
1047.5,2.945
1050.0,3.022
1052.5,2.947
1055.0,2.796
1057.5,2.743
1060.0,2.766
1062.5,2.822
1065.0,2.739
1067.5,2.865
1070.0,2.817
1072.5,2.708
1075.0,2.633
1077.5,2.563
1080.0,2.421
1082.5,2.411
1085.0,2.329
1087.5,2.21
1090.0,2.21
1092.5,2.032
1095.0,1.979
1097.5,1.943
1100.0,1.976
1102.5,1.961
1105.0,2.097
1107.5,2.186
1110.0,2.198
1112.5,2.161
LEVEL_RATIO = 1.35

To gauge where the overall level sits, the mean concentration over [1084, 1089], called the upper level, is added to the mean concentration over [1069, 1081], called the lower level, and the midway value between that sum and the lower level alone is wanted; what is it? 3.76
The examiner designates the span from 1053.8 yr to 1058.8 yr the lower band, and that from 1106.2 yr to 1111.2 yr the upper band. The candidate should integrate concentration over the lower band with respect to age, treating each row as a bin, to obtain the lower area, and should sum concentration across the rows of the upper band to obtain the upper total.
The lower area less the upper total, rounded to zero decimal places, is 9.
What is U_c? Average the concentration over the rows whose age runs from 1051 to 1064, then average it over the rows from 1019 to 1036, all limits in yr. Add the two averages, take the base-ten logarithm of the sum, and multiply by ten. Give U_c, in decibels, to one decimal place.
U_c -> 7.4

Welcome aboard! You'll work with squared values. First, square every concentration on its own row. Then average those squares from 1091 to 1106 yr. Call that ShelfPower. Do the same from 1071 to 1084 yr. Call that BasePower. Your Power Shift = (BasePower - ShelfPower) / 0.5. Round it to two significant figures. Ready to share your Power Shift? 5.0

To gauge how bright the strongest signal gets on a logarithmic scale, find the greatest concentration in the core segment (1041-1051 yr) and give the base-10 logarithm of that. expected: 0.48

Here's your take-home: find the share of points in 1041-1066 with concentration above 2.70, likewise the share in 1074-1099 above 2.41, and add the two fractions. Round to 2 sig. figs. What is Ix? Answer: 1.4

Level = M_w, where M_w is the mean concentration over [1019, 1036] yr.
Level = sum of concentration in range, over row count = 2.6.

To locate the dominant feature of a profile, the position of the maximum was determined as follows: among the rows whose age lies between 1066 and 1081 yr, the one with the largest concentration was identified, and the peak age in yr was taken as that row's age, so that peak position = 1067.5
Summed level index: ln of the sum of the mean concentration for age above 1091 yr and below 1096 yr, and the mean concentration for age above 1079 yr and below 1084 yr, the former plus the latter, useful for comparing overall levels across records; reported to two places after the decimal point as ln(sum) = 1.49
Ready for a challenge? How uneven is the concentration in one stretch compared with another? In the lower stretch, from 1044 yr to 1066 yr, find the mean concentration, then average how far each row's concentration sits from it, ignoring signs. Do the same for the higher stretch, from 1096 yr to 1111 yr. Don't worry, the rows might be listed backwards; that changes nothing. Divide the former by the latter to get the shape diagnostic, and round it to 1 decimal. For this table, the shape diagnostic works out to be 1.0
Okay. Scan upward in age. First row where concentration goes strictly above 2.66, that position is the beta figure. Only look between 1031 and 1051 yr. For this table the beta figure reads 1032.5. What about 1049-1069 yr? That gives 1050.0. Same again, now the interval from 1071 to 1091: 1072.5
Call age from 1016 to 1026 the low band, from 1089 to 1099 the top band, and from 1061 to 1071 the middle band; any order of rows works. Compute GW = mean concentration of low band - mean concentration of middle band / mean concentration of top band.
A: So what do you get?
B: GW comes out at 1.18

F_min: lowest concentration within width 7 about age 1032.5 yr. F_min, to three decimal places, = 2.635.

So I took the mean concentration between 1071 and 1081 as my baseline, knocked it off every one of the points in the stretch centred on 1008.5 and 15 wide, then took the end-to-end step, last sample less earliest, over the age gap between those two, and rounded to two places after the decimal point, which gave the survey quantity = 0.12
